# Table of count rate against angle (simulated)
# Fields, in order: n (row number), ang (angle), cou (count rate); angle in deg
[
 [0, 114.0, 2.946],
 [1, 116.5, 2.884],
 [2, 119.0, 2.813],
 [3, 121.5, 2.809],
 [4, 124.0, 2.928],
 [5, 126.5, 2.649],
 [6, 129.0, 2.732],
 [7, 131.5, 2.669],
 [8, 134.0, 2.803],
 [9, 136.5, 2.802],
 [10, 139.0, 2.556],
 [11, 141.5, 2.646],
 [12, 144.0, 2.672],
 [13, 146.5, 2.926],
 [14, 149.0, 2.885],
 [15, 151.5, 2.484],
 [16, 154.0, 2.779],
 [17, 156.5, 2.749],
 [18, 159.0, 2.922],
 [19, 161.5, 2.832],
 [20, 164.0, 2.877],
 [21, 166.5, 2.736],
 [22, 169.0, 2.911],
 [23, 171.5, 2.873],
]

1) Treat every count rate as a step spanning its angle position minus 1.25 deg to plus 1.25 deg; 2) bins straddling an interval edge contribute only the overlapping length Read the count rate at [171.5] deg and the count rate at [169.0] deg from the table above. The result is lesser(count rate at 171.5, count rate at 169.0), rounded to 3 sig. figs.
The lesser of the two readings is 2.87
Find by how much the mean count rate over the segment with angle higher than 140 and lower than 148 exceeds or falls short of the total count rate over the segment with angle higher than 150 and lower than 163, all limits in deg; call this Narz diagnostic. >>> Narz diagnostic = -11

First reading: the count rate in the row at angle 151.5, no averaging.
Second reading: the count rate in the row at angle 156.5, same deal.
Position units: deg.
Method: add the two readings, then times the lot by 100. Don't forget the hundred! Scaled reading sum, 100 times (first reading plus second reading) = 523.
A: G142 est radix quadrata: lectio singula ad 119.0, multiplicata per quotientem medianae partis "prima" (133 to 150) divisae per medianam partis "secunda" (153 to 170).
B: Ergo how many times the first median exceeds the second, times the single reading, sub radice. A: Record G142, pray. 1.67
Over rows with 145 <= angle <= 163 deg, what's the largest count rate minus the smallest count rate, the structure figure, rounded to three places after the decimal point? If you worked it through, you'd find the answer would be 0.442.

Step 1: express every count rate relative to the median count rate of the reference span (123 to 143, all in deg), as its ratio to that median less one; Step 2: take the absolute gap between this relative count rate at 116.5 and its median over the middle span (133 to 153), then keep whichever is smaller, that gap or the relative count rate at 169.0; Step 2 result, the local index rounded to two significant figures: 0.054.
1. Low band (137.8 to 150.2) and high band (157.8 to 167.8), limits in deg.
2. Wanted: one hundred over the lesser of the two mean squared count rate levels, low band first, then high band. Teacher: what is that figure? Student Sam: 13.3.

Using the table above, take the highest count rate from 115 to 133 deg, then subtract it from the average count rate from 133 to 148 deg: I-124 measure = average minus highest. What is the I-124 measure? -0.19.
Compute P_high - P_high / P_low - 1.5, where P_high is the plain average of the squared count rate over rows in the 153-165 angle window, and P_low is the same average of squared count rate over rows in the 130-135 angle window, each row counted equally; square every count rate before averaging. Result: 5.45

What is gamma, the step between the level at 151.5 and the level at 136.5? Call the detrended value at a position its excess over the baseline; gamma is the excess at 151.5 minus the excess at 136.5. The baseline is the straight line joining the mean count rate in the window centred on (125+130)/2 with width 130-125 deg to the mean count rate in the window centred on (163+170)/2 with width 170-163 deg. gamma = -0.4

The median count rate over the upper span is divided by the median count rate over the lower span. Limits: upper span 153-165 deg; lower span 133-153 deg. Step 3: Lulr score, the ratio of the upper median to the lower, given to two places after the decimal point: 1.03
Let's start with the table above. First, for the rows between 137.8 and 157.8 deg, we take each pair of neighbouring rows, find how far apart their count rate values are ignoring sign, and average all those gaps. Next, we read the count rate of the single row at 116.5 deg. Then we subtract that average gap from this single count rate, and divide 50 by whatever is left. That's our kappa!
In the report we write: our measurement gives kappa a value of 18.4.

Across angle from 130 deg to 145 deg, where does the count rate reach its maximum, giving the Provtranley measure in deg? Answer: 134.0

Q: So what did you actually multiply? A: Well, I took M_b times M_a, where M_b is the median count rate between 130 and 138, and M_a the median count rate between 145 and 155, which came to 7.94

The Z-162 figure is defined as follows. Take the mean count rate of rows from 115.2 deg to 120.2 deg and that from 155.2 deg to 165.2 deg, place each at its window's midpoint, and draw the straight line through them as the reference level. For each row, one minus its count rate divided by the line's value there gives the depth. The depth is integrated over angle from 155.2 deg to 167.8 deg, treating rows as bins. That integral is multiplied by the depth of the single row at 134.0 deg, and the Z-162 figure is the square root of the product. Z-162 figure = 0.038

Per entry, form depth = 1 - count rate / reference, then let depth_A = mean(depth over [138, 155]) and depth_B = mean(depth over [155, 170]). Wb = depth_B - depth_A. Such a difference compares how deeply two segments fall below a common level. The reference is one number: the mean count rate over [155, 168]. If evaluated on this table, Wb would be -0.05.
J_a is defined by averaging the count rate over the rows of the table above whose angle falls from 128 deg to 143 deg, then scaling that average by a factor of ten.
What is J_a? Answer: 27.0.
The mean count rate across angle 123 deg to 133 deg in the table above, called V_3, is 2.74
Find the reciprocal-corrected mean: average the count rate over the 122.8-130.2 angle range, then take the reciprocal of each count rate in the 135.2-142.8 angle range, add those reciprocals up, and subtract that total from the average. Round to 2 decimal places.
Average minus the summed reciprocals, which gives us 1.64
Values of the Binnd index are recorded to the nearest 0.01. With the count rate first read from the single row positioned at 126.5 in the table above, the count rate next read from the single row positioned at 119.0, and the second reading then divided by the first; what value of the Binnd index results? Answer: 1.06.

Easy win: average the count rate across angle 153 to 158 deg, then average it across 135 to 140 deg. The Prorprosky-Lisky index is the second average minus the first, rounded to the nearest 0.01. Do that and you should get -0.08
